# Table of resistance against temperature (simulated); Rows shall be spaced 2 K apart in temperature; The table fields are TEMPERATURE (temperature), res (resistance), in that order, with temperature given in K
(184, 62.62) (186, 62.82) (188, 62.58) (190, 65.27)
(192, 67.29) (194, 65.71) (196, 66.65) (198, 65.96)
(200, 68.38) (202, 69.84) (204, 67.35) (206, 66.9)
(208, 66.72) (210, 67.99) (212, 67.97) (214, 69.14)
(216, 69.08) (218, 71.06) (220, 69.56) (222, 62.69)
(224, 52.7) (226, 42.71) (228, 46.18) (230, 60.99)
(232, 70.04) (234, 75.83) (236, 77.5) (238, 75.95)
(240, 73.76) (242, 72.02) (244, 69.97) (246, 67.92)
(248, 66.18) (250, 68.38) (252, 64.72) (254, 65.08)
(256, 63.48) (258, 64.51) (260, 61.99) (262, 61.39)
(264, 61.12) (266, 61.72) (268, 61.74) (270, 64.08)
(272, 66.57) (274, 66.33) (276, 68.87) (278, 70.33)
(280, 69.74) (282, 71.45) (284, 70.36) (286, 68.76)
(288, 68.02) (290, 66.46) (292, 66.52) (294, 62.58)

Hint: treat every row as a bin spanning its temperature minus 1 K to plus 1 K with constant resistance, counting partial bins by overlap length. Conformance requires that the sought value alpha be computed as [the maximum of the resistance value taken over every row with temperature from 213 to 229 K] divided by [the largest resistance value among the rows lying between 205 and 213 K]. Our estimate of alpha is 1.05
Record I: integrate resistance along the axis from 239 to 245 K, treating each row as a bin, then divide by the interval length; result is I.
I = 71.9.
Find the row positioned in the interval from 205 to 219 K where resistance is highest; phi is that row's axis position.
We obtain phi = 218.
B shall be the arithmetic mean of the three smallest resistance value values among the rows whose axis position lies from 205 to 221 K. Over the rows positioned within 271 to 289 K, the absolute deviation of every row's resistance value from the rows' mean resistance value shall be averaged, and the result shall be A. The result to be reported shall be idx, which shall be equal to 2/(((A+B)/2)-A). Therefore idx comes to 0.061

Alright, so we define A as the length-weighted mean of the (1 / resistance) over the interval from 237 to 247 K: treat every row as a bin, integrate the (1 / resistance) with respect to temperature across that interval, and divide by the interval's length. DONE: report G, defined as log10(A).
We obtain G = -1.86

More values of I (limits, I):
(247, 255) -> 66.1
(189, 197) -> 66.2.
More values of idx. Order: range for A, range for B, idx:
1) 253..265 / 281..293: 0.061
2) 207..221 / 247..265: 0.066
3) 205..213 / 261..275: 0.066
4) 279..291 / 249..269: 0.067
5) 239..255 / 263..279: 0.068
